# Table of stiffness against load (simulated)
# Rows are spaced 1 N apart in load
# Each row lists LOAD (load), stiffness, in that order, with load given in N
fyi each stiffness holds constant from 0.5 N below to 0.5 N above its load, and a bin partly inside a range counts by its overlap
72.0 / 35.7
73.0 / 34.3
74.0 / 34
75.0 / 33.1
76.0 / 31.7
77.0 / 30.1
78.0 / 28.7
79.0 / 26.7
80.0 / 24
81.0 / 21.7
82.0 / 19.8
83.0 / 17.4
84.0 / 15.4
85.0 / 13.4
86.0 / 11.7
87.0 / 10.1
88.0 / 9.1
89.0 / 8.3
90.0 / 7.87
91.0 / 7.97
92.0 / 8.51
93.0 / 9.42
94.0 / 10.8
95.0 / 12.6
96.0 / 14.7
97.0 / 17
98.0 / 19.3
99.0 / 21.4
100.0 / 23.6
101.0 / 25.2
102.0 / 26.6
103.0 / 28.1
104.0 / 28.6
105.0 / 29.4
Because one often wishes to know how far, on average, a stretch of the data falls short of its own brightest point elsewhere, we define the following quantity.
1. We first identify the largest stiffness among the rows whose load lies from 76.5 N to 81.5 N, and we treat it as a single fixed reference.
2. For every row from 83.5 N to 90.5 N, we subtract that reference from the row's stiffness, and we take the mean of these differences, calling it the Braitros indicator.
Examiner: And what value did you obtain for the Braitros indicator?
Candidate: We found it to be -19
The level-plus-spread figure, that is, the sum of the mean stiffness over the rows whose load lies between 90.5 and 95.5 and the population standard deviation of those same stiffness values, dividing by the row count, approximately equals 12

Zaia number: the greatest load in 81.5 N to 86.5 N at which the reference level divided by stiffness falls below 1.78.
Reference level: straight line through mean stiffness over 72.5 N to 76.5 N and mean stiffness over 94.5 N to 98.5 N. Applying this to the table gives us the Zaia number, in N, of 84.0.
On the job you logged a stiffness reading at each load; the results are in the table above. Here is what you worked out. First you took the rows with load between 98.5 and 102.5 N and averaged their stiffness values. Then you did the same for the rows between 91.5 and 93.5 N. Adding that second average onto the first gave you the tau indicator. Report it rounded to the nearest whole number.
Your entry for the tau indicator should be 33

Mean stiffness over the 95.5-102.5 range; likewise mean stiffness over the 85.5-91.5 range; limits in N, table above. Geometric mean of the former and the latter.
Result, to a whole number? 14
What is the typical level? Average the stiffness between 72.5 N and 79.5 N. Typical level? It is 31.2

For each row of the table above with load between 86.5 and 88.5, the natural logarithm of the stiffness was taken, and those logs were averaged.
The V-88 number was 2.3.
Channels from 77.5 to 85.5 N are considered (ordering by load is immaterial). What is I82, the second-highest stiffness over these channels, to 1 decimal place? 26.7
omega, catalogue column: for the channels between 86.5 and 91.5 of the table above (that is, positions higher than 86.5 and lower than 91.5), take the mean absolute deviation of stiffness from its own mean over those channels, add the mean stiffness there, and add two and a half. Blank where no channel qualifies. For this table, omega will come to 12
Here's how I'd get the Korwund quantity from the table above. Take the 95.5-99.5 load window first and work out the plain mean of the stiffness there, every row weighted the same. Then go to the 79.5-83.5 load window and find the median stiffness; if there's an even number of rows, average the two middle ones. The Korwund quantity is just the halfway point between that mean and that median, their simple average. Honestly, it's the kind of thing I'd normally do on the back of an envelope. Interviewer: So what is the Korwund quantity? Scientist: 19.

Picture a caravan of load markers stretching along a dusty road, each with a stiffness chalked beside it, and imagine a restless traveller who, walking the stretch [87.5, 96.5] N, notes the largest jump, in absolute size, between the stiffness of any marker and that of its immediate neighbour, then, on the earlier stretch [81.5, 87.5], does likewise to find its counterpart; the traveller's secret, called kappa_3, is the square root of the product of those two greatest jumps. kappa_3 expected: 2.2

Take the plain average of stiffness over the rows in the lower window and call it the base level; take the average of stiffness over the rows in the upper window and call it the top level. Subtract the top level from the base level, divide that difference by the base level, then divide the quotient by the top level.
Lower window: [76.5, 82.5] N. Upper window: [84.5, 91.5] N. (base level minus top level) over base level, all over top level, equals 0.06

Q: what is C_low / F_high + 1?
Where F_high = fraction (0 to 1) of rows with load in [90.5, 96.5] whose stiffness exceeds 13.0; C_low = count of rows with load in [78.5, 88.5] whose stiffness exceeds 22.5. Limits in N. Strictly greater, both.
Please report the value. 13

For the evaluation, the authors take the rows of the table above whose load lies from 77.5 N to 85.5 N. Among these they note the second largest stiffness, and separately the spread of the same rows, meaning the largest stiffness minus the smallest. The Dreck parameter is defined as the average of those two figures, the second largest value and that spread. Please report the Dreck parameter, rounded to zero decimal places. 21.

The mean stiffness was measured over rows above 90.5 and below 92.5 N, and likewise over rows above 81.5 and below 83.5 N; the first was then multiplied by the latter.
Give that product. 153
